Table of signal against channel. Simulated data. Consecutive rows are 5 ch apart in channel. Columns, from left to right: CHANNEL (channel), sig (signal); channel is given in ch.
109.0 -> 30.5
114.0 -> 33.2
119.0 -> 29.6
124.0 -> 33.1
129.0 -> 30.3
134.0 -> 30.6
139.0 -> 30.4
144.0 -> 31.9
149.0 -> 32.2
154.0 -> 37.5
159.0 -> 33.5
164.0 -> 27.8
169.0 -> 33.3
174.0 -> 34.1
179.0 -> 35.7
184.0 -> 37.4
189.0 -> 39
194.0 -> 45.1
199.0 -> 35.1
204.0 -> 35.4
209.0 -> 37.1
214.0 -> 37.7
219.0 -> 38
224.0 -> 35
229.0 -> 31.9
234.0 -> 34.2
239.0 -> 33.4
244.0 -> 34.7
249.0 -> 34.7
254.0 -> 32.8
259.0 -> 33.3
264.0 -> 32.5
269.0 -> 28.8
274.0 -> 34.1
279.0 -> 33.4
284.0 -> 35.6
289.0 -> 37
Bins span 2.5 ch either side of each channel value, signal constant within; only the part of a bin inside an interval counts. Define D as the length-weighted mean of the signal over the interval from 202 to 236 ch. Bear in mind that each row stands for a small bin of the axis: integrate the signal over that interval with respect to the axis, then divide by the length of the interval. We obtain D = 35.6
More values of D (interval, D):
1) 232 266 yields 33.7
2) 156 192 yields 34.6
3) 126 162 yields 32.3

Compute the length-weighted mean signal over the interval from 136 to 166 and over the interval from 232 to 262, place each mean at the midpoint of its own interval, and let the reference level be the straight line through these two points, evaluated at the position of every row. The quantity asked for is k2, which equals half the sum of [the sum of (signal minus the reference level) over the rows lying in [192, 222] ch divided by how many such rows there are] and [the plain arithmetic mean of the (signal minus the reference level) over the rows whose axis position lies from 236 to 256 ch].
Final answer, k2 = 2.5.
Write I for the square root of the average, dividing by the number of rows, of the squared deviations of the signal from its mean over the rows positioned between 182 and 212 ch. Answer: 3.4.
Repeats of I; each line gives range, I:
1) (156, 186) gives 3.0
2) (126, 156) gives 2.5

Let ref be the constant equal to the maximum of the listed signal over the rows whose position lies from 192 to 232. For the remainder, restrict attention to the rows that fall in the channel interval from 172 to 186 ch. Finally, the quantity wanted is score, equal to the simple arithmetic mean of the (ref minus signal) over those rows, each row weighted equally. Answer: 9.4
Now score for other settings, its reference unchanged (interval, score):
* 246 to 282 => 12.3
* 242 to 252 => 10.4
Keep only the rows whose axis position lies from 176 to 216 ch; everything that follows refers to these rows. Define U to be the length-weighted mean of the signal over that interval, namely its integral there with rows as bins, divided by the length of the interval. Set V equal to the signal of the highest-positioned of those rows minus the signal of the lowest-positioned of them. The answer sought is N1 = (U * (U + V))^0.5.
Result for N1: 38.8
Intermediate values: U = 37.8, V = 2.0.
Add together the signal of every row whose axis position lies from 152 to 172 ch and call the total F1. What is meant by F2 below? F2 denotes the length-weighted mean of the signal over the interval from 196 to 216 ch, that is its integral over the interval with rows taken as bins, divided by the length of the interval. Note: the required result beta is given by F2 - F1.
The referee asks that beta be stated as -96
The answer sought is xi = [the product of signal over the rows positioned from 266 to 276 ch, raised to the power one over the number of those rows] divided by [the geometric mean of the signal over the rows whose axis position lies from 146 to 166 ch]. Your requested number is 0.96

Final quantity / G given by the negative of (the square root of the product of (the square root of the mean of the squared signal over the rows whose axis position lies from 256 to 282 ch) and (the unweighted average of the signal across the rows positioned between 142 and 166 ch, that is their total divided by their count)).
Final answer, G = -32.5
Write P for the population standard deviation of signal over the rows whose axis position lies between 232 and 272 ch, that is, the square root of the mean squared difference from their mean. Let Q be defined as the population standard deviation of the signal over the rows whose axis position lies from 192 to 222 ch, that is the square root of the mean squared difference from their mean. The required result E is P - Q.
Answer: -1.5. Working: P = 1.8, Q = 3.3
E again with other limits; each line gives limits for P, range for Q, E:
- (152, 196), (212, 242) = 2.3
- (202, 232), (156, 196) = -2.6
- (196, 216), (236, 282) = -0.6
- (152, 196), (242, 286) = 2.6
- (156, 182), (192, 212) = -1.4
